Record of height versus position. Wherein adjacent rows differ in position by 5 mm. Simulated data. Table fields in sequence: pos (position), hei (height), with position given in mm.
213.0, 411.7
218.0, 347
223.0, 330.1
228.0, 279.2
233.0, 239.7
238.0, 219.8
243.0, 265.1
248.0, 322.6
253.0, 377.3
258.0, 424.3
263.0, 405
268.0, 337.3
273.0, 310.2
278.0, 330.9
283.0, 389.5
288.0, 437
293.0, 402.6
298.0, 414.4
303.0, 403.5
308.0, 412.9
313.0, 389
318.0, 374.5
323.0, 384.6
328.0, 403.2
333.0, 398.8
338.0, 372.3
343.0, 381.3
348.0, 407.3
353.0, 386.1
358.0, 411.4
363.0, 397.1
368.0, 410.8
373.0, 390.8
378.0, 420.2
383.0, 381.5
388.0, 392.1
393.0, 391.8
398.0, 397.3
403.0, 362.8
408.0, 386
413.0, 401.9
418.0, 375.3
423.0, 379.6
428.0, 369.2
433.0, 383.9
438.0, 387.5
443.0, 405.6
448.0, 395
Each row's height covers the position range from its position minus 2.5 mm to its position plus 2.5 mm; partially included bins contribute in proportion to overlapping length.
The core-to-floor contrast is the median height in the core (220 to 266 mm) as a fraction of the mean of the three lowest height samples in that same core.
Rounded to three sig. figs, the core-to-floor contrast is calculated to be 1.34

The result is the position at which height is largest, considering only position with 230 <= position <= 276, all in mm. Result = 258.0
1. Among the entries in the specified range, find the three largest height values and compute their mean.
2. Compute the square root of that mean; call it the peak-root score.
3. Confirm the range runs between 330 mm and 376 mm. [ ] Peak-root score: 20.2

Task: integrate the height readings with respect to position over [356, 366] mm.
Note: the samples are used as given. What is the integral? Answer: 4042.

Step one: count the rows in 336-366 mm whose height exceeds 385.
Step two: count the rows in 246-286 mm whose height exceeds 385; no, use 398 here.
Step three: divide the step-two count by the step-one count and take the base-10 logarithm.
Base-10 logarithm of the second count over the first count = -0.3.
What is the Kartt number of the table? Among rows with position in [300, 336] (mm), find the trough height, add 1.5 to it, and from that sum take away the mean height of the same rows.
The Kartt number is -19.2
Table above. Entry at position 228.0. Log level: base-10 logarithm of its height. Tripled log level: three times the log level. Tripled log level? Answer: 7.34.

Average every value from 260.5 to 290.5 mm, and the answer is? 368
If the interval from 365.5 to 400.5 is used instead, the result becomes 398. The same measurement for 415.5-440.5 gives 379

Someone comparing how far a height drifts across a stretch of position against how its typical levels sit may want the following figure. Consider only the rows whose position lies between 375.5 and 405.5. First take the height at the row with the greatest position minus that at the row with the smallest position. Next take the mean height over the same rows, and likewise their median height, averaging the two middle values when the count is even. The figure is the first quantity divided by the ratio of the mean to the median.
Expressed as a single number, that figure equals -58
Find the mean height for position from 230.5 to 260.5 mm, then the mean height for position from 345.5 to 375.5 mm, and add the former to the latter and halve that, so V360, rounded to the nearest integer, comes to 354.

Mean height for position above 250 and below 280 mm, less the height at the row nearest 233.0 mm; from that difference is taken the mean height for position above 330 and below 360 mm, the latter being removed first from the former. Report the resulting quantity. -268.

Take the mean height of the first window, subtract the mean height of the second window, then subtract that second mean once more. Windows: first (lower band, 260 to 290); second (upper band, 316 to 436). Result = -412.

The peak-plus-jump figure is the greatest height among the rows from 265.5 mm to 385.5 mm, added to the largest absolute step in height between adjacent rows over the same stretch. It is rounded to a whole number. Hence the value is 496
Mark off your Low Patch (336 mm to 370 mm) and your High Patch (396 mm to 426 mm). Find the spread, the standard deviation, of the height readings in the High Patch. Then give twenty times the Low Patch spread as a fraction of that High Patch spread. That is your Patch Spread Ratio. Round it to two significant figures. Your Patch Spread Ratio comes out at 22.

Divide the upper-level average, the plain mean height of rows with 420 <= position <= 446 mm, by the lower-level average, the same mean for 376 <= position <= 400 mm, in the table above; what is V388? 0.97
